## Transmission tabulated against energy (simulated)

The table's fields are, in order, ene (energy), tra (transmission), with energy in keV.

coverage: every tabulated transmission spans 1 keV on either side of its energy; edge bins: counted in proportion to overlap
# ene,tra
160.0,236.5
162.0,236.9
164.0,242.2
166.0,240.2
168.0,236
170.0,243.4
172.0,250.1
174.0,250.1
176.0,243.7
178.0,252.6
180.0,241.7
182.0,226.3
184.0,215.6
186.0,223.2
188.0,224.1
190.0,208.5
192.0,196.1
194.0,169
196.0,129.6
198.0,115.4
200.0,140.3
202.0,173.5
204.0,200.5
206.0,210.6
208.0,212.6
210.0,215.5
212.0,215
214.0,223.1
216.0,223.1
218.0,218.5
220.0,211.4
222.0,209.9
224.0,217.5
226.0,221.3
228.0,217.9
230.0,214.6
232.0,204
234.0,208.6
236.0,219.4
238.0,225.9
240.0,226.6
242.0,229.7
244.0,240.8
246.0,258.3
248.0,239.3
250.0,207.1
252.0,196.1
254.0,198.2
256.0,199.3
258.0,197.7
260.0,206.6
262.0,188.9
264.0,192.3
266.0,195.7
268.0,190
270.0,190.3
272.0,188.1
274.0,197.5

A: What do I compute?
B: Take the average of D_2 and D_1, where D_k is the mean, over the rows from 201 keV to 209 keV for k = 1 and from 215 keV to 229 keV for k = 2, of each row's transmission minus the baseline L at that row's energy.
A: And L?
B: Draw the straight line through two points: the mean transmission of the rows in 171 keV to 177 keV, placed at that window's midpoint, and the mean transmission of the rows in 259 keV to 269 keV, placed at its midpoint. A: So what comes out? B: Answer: -16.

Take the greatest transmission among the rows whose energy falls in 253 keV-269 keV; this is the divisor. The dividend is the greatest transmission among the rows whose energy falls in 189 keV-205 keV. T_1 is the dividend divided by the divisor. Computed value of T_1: 1.0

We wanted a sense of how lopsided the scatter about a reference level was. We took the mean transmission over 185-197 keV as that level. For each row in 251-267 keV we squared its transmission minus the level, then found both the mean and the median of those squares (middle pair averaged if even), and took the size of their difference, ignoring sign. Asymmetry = 23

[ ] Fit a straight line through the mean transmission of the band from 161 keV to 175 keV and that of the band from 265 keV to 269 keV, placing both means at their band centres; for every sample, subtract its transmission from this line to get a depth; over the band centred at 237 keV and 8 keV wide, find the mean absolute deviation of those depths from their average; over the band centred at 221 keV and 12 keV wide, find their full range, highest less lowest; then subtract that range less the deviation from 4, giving -2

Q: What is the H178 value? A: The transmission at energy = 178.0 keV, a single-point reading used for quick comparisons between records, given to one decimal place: 252.6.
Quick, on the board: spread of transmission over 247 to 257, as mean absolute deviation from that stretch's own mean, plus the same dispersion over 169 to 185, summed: 22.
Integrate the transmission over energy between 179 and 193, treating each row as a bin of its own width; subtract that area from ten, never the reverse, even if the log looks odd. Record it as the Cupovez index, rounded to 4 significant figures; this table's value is -3061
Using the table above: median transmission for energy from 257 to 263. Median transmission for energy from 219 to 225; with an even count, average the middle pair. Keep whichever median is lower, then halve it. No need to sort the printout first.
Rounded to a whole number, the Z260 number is 99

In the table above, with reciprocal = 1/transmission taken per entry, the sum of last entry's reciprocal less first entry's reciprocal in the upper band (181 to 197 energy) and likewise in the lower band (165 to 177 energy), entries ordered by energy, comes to 0.0032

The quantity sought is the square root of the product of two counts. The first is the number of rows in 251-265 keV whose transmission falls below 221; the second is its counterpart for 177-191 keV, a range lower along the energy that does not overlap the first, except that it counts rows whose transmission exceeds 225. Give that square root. 4.6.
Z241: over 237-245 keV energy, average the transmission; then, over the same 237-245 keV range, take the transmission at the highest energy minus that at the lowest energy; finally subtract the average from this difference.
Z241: -216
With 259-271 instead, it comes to -210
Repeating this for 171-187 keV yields -265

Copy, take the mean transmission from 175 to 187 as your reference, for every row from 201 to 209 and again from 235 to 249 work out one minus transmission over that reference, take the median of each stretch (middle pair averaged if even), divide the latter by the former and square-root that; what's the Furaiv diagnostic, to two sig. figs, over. 0.38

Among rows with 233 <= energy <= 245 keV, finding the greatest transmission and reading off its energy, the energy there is 244.0 keV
